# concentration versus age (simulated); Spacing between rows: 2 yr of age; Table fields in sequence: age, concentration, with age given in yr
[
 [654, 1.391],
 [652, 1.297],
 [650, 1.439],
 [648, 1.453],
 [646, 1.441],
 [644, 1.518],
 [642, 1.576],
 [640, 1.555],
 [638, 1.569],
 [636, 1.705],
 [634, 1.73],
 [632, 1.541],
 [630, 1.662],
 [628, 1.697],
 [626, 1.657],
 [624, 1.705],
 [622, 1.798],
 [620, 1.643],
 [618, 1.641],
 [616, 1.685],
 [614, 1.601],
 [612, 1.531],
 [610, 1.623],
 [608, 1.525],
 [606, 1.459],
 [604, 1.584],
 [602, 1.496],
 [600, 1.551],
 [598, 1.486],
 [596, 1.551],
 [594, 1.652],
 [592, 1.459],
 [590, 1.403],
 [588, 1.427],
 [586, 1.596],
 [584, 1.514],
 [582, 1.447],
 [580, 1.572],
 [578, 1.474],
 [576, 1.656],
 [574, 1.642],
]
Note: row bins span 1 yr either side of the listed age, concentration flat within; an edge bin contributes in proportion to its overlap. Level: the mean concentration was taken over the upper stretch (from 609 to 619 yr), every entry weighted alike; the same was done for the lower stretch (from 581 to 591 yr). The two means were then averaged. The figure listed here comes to 1.55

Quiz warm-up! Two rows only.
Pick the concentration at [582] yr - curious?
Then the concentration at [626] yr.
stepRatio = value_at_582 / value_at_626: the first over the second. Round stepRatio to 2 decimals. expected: 0.87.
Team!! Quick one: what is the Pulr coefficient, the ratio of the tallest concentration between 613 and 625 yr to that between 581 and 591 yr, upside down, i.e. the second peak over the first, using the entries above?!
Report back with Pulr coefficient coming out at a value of 0.89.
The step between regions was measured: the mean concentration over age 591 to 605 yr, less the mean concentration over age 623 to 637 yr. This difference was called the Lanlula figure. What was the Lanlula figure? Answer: -0.131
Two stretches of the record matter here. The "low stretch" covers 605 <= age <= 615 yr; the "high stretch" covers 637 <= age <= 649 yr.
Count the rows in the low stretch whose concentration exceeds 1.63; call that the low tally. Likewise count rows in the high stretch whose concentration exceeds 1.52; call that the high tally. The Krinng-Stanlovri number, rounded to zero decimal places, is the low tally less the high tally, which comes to -3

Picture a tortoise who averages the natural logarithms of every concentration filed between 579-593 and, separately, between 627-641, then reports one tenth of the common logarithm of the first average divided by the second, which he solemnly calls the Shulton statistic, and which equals -0.009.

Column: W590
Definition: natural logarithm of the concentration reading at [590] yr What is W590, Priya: 0.34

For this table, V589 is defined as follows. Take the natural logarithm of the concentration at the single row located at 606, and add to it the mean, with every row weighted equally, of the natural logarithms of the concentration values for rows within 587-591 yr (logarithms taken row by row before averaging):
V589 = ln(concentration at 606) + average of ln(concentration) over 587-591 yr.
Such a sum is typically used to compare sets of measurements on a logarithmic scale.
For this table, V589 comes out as 0.72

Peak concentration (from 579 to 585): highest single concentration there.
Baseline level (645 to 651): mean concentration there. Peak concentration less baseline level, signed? 0.13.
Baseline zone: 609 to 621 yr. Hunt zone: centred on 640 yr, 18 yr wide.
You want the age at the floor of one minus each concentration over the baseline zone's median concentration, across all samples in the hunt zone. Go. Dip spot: 634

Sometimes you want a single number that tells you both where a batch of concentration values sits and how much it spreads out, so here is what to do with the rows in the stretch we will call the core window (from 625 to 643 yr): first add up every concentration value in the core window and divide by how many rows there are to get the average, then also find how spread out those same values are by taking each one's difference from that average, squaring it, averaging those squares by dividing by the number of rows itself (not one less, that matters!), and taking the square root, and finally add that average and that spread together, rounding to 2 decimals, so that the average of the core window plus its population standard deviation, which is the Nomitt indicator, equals 1.70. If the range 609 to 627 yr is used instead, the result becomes 1.72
